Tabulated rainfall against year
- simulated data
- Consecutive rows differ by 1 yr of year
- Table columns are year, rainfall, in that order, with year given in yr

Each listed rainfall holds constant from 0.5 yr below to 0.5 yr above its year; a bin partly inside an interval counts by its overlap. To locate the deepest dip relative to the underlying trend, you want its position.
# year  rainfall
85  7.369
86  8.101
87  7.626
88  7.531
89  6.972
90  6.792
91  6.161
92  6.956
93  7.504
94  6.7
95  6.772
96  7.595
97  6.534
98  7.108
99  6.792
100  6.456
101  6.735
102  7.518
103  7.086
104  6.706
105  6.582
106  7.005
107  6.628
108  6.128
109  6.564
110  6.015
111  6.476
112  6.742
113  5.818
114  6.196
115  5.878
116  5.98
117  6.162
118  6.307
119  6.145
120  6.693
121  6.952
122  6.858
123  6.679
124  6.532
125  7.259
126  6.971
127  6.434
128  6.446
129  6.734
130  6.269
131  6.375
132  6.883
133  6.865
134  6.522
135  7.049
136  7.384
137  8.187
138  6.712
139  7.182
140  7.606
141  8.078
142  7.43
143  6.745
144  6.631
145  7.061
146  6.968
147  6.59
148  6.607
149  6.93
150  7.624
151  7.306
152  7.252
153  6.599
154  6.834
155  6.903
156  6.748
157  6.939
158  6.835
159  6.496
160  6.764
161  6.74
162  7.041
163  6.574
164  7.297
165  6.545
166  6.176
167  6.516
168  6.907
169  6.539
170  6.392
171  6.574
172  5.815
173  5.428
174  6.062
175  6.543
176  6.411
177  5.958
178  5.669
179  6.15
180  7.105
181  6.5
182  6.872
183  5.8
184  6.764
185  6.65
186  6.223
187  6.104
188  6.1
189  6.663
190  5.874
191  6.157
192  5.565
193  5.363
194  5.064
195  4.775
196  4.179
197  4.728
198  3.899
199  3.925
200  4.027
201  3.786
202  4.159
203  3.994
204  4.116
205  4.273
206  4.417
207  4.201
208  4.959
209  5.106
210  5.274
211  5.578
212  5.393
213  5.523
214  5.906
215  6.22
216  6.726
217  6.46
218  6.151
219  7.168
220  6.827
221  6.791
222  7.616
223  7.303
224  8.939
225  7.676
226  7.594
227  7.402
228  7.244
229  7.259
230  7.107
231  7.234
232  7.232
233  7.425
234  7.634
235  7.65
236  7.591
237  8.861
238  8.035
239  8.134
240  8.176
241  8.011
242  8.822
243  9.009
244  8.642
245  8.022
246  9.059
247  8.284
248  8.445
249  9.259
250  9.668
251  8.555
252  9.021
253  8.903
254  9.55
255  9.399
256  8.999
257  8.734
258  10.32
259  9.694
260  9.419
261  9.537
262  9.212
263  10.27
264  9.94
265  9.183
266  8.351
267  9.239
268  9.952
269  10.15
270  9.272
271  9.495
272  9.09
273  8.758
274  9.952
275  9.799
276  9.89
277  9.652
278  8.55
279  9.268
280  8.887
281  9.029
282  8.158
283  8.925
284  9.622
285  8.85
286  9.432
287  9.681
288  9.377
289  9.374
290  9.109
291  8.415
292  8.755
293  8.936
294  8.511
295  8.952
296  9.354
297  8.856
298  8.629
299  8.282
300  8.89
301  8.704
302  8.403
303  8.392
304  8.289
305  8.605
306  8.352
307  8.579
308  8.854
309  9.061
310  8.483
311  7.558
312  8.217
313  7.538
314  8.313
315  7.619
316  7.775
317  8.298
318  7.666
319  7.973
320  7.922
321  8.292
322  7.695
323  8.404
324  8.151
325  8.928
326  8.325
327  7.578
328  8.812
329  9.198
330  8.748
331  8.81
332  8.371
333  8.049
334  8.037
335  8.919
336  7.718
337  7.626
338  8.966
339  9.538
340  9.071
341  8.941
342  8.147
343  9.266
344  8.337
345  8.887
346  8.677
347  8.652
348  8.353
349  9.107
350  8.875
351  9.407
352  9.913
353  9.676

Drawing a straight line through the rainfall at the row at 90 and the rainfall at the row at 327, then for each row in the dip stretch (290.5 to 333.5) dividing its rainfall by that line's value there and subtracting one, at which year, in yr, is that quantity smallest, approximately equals 327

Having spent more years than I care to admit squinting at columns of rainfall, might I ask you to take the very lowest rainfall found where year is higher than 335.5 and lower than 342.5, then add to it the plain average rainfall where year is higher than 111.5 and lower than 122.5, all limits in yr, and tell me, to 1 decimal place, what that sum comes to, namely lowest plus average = 14.0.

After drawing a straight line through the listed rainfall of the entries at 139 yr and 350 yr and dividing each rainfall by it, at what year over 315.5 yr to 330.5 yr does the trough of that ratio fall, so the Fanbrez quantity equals 327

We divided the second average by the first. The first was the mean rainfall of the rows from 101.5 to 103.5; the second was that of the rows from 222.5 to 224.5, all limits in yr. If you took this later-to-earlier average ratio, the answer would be 1.1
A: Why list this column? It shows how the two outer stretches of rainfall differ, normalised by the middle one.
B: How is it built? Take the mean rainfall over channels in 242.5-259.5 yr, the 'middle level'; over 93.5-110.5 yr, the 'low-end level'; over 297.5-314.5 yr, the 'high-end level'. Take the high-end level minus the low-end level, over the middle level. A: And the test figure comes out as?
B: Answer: 0.18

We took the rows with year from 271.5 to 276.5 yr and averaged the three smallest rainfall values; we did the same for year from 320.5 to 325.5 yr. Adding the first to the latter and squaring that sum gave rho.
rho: 298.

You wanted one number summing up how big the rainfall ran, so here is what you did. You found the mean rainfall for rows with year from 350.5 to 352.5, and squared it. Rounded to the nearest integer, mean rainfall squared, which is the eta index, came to 93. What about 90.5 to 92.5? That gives 43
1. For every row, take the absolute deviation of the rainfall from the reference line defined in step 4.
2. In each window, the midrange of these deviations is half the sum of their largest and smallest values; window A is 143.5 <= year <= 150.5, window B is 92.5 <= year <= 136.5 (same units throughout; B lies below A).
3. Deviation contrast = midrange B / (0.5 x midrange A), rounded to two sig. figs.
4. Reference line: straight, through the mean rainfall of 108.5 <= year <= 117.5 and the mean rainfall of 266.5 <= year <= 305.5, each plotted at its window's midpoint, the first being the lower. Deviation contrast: 3.7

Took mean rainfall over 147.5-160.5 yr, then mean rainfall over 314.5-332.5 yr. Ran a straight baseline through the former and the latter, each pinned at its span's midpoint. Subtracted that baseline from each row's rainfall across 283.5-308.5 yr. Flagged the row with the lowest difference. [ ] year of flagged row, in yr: 304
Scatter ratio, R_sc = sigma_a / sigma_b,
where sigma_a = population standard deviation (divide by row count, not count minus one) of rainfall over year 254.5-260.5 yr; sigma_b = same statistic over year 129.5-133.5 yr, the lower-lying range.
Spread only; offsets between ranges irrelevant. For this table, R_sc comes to 1.81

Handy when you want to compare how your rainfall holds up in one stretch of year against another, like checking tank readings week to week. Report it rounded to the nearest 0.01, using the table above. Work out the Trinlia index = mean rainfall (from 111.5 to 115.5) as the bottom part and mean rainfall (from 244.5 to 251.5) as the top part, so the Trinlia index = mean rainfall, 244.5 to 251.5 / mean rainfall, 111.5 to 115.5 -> 1.42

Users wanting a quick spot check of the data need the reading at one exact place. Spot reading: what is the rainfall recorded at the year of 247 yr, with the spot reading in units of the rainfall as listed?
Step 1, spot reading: 8.284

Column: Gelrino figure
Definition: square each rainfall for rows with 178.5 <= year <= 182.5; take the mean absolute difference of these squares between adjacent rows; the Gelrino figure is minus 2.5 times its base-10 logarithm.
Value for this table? -2.3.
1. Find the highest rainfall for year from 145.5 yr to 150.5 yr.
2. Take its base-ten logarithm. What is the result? 0.88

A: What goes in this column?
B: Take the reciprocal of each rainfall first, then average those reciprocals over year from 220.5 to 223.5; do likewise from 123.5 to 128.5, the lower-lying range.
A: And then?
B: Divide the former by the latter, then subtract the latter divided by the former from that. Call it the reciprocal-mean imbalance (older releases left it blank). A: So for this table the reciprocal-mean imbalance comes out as -0.15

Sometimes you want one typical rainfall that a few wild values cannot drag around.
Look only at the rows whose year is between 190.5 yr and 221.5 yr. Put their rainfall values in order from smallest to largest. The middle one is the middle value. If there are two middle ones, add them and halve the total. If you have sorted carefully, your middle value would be 5.1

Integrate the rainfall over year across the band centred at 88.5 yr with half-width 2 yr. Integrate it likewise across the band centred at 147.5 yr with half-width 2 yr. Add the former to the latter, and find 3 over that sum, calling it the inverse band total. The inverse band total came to 0.054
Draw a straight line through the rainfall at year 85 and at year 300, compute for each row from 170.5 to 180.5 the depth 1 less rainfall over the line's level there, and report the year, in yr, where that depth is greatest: 173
